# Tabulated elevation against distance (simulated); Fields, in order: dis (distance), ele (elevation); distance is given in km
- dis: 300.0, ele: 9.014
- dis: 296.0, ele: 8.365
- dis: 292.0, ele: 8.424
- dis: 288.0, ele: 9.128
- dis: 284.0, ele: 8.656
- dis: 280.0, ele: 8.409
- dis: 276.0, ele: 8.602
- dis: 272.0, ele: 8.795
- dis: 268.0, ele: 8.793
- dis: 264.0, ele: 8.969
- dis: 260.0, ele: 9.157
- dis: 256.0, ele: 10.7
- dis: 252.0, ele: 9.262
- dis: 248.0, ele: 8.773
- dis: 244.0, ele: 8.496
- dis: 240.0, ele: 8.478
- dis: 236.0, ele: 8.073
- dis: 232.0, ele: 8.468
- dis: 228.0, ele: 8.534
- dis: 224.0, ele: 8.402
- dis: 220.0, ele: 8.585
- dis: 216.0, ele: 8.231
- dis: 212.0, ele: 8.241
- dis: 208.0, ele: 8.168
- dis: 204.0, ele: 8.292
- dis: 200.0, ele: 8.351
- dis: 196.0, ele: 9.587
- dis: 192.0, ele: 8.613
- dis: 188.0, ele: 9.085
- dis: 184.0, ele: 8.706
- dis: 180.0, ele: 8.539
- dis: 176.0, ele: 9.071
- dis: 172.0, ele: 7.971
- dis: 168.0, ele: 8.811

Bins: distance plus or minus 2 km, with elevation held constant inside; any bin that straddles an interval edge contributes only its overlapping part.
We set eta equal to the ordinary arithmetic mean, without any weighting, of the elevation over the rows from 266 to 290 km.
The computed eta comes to 8.73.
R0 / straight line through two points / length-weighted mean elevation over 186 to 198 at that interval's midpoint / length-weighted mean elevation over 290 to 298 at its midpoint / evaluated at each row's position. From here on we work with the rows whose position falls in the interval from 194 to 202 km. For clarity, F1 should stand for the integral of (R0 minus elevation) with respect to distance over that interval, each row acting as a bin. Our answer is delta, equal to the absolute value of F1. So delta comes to 0.7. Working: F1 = 1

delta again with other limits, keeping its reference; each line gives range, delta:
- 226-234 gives 2.7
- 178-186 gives 4.3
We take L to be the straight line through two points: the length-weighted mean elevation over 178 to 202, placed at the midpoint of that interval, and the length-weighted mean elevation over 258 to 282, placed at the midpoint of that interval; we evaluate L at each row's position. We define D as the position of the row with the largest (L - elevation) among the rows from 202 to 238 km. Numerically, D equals 236.0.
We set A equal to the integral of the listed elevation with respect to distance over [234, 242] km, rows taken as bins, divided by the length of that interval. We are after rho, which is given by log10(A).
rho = 0.918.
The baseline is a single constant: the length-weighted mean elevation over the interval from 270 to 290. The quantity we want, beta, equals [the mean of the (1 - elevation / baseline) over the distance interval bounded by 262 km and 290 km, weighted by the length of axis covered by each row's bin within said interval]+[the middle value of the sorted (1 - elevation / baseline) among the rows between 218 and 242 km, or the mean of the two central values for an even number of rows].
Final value 0.023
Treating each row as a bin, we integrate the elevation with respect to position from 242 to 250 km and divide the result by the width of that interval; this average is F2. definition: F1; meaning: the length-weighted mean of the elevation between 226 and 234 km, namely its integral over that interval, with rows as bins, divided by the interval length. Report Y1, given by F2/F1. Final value 1.02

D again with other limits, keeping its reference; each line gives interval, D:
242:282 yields 280.0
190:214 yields 208.0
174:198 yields 180.0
